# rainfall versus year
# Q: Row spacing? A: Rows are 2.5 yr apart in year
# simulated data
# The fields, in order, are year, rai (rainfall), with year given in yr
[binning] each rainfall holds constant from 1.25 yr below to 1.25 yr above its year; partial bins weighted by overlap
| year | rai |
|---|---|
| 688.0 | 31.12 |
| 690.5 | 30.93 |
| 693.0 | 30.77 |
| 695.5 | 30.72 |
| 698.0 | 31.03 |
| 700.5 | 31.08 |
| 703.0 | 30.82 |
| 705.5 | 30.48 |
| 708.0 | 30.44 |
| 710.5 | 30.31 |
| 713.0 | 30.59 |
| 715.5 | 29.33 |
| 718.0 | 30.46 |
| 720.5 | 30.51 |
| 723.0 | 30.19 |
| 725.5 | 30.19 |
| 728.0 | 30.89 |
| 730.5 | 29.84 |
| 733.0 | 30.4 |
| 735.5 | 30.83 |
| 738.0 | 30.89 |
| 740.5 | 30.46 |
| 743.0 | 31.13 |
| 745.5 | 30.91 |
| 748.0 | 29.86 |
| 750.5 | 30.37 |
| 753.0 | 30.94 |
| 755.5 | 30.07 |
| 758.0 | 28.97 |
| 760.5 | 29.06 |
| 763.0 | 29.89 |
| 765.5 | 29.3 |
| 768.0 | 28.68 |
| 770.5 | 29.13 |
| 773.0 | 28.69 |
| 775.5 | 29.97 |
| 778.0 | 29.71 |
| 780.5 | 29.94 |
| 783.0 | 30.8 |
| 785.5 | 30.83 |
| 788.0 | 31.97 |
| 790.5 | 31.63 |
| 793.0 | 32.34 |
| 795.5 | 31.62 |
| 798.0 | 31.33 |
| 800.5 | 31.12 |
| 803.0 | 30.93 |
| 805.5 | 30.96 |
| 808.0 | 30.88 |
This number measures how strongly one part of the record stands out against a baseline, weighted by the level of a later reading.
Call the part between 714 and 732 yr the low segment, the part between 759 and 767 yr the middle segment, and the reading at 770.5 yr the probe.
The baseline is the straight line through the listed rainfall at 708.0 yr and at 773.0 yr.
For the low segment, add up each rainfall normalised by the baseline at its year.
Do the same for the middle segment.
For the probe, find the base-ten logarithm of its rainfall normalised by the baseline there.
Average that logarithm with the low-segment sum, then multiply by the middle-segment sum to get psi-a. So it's 11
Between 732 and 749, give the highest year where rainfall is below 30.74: 748.0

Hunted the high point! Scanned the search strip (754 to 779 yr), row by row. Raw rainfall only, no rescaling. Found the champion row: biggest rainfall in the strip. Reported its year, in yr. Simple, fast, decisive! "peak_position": 755.5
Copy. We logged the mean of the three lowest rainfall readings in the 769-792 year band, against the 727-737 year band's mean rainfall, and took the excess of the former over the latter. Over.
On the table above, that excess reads -1.3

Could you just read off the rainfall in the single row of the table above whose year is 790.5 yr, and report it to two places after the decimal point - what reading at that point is 31.63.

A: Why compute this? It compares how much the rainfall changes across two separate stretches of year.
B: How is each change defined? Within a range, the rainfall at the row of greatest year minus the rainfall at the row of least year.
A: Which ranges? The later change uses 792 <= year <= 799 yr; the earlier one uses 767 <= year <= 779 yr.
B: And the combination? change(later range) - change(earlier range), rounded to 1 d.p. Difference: -2.0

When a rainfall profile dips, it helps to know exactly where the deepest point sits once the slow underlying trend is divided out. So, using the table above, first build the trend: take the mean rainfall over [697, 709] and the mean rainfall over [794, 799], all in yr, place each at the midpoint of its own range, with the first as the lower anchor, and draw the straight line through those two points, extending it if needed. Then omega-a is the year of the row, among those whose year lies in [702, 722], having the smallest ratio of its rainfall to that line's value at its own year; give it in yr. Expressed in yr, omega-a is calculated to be 715.5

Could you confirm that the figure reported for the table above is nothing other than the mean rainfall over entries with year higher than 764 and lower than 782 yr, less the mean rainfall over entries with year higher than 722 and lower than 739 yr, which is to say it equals -1.1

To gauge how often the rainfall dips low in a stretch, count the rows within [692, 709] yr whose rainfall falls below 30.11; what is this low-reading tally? 0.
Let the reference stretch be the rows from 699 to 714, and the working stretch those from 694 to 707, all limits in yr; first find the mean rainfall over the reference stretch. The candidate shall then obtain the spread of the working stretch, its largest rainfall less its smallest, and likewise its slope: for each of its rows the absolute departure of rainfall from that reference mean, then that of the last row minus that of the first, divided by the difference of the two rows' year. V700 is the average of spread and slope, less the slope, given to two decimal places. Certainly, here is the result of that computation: 0.30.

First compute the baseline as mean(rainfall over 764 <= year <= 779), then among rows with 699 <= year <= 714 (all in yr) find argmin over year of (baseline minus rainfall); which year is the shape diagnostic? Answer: 700.5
